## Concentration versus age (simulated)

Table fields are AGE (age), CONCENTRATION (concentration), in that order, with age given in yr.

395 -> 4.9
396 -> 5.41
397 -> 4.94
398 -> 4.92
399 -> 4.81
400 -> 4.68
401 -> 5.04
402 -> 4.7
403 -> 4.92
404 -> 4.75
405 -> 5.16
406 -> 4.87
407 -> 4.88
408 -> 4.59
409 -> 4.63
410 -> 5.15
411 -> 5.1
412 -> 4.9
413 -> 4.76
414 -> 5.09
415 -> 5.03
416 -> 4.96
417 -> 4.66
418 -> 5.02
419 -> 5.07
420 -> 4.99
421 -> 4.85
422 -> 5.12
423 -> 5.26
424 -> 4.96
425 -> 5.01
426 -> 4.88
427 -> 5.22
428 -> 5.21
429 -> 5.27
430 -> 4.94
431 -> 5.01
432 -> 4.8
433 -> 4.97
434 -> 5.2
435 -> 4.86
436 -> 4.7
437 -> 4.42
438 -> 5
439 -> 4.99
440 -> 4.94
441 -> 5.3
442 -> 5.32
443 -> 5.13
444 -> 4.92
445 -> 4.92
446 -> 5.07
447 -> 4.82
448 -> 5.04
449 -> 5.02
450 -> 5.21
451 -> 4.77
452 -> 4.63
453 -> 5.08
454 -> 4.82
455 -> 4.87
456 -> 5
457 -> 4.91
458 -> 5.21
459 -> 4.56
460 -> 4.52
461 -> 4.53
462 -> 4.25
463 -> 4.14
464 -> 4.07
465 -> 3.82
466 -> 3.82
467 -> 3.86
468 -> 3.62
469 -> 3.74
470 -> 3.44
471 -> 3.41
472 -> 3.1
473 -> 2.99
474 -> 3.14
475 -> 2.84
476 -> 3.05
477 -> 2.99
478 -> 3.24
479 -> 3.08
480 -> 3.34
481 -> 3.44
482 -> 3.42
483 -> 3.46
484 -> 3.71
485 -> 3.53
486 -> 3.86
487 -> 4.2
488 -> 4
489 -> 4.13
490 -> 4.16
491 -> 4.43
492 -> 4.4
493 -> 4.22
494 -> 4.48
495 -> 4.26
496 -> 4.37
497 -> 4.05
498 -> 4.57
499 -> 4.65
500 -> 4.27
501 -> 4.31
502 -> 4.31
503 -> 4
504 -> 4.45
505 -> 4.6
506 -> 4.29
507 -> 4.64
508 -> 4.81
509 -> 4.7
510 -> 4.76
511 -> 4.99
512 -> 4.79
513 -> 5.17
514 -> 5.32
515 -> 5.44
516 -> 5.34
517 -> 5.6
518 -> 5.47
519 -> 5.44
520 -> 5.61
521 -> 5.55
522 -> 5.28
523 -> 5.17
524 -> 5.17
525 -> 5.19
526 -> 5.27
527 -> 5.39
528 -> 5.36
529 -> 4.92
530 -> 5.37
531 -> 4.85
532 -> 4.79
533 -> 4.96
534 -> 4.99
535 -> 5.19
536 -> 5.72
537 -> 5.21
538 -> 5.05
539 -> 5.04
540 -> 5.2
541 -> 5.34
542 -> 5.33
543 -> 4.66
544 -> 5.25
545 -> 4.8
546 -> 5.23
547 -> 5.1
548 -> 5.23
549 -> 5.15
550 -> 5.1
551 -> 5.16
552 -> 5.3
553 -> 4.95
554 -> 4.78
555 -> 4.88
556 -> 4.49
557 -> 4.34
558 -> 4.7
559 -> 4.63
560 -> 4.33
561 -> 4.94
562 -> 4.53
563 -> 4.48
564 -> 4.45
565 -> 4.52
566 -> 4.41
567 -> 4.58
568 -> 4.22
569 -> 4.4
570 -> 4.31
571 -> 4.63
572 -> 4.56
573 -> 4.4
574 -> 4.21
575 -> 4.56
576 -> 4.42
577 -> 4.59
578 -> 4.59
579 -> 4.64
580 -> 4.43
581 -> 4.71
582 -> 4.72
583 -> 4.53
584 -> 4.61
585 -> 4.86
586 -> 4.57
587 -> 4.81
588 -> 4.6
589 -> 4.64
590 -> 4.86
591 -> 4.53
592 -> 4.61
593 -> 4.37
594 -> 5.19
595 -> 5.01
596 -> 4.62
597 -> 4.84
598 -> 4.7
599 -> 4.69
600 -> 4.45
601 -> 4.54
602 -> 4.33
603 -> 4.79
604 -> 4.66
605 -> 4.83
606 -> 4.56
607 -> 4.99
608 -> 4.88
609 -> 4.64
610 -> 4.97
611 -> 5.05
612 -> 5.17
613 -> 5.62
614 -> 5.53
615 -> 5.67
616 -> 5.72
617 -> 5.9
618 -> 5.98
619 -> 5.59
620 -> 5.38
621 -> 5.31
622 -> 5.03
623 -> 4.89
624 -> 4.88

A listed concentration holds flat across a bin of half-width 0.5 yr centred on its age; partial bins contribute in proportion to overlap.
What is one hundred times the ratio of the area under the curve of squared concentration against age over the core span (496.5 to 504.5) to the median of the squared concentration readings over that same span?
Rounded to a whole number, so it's 808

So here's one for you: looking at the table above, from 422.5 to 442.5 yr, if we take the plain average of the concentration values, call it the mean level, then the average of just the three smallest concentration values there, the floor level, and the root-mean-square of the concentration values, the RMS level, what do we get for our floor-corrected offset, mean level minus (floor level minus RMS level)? 5.39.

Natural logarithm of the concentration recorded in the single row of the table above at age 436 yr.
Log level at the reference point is 1.55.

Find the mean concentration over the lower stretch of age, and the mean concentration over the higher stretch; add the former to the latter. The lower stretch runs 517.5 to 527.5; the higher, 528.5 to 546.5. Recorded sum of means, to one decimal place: 10.5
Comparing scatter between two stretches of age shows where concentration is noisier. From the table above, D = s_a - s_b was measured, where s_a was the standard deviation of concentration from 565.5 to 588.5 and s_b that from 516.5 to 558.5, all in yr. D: -0.13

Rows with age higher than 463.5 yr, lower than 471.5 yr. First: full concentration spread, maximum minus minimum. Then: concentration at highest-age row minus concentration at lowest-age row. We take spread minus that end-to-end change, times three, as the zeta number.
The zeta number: 4.0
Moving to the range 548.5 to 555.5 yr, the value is 2.4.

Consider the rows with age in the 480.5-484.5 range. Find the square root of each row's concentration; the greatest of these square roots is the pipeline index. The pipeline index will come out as 1.93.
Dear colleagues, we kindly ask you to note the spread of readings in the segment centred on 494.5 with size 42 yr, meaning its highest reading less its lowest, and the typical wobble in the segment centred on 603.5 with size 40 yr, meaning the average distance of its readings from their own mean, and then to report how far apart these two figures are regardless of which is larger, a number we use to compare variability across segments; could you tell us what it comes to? 2.3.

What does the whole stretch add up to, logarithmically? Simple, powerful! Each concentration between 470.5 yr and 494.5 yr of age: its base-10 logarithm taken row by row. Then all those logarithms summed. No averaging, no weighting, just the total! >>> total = 13.3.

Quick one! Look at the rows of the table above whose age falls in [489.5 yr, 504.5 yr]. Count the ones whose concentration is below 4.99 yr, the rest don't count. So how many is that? 15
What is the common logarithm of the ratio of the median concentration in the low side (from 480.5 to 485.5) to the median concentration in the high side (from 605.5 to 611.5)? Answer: -0.15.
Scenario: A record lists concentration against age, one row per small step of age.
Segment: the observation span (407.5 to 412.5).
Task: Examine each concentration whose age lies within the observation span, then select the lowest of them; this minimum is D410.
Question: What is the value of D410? 4.59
